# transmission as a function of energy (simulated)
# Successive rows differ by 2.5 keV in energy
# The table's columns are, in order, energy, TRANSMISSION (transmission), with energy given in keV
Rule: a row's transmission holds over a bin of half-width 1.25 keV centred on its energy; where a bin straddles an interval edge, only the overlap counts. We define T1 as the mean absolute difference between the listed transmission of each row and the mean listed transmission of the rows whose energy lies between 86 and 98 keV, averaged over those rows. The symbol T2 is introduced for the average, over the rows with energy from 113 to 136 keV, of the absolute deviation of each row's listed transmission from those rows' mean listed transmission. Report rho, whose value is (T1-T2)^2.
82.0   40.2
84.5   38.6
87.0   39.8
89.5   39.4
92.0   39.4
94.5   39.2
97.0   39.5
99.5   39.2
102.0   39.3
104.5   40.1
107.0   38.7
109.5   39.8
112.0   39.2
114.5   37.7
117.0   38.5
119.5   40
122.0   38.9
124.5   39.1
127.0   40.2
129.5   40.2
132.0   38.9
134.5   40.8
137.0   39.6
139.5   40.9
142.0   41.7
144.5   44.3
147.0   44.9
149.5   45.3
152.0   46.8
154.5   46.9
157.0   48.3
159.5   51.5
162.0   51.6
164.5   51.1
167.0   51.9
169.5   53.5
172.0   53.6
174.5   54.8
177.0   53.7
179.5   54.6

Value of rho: 0.46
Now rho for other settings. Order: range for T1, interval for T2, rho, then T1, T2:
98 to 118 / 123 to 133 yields 0.00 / 0.57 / 0.60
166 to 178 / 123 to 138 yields 0.00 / 0.64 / 0.60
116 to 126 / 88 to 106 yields 0.05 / 0.44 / 0.20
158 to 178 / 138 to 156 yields 0.38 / 1.19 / 1.80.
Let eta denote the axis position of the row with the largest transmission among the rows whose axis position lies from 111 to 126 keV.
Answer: 119.5 keV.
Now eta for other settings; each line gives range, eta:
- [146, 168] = 167.0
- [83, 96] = 87.0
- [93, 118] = 104.5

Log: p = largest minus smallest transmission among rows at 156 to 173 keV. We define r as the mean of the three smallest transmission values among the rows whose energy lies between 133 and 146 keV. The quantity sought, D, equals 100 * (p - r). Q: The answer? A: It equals -3513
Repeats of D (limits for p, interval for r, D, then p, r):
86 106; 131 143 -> -3887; 0.9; 39.8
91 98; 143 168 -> -4453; 0.3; 44.8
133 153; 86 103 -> -3203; 7.2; 39.2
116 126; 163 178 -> -5067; 1.5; 52.2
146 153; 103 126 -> -3640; 1.9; 38.3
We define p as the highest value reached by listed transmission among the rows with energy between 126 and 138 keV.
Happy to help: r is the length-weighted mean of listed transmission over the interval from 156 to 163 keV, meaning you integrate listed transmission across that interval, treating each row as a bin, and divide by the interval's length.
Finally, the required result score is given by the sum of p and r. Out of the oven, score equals 91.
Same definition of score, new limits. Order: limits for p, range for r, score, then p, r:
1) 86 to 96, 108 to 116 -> 79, 39.8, 39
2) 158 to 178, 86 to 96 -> 94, 54.8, 39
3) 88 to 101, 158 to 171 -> 91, 39.5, 52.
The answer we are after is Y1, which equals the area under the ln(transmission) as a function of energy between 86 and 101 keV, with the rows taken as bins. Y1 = 55.1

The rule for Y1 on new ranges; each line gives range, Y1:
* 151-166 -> 58.5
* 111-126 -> 54.9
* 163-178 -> 59.6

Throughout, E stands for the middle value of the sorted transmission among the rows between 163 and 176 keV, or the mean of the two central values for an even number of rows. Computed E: 53.5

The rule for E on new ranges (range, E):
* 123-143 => 40.2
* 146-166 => 47.6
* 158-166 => 51.5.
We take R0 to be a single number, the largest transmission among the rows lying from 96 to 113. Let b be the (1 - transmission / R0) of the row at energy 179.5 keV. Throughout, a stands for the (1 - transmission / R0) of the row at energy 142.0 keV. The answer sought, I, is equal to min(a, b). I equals -0.36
